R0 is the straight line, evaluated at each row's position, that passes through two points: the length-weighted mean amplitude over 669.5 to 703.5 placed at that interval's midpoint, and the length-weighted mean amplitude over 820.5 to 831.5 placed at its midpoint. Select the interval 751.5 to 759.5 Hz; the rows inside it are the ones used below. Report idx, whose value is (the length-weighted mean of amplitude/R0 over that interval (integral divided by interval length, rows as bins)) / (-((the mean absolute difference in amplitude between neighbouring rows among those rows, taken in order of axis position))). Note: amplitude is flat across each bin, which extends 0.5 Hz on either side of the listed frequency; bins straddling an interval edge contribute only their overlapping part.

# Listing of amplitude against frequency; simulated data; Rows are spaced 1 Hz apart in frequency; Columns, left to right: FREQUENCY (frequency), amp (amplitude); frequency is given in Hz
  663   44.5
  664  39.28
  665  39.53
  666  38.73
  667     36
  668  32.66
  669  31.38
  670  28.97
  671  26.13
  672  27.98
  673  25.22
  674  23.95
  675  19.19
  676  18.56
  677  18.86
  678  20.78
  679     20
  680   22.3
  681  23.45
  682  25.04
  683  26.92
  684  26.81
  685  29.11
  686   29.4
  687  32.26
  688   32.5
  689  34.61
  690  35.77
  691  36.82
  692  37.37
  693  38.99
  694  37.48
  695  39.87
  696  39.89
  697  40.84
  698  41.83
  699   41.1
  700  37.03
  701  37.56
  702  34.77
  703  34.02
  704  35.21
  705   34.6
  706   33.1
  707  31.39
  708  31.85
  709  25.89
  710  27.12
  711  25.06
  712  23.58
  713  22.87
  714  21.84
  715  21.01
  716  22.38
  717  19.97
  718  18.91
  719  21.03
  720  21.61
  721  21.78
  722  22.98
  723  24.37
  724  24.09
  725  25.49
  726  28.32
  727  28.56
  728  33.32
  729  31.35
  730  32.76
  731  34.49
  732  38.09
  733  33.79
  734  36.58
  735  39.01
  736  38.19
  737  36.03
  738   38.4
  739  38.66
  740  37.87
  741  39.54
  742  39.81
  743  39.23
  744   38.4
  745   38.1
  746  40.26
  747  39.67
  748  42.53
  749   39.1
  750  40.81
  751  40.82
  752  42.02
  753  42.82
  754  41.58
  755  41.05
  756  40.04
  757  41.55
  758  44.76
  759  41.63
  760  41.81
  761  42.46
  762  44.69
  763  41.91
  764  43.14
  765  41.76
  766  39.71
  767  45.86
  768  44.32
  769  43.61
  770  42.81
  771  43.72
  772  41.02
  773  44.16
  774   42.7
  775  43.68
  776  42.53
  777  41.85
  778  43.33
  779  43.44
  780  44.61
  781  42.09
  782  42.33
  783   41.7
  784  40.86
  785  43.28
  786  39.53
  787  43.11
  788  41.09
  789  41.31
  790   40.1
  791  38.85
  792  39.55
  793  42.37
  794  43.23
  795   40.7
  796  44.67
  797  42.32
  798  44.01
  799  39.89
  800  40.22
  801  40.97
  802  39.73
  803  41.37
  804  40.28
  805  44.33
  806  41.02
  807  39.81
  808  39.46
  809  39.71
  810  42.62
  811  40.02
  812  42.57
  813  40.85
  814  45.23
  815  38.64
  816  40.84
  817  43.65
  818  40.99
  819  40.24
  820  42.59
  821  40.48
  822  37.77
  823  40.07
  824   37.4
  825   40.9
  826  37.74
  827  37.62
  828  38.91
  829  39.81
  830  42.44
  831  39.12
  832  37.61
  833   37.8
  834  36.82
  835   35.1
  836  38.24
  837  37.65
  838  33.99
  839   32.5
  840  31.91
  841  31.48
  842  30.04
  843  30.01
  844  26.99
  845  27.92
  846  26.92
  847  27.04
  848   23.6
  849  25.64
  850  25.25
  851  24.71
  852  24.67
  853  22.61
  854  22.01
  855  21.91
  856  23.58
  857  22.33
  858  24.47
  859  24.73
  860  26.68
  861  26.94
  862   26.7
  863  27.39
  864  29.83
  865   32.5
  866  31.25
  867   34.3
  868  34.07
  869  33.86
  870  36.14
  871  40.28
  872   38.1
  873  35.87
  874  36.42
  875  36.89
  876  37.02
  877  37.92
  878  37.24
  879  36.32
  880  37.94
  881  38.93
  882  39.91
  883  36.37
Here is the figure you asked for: -0.73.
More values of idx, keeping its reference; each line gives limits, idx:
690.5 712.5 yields -0.70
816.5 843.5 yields -0.53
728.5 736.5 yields -0.43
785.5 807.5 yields -0.57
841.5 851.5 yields -0.52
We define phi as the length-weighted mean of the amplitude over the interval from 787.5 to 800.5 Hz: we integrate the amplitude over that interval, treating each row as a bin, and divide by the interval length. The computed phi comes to 41.4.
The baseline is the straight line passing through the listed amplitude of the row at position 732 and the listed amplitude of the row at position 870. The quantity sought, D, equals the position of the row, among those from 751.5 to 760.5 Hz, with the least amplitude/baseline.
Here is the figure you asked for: 756 Hz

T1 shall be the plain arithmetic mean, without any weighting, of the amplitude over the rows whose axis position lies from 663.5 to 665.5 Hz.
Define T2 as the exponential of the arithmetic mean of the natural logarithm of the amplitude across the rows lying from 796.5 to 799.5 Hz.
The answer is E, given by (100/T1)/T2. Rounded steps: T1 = 39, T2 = 42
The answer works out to 0.06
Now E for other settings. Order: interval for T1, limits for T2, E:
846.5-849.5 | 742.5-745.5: 0.10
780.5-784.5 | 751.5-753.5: 0.06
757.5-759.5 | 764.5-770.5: 0.05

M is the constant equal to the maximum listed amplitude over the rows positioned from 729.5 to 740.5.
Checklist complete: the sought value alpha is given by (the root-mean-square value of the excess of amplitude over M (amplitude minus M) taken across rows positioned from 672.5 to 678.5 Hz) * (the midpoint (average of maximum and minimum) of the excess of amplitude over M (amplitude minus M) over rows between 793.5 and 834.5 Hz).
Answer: 36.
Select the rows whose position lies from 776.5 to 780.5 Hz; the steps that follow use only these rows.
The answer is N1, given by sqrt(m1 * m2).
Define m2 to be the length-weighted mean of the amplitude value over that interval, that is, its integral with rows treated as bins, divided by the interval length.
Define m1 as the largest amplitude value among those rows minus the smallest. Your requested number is 10.9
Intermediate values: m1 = 2.8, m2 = 43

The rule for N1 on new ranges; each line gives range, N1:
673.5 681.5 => 10.6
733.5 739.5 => 10.6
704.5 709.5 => 16.5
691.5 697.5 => 11.6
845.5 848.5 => 9.4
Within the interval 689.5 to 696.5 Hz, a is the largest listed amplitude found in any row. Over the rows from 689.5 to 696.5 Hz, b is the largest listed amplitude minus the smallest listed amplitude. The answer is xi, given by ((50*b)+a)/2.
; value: 123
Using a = 39.89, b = 4.1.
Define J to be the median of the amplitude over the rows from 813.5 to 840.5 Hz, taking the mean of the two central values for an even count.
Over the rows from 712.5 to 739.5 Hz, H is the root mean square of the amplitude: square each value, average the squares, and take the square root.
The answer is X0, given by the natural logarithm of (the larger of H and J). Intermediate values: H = 29.6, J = 39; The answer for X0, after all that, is 3.65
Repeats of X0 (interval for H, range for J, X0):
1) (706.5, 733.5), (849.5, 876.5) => 3.31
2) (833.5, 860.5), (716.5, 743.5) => 3.51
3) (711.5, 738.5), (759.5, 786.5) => 3.75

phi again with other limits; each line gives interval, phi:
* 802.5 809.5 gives 40.9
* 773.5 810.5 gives 41.7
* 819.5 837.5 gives 38.8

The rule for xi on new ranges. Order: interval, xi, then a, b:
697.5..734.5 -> 594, 41.83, 22.9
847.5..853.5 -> 89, 25.64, 3.0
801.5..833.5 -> 218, 45.23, 7.8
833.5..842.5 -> 224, 38.24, 8.2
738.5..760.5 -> 195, 44.76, 6.9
